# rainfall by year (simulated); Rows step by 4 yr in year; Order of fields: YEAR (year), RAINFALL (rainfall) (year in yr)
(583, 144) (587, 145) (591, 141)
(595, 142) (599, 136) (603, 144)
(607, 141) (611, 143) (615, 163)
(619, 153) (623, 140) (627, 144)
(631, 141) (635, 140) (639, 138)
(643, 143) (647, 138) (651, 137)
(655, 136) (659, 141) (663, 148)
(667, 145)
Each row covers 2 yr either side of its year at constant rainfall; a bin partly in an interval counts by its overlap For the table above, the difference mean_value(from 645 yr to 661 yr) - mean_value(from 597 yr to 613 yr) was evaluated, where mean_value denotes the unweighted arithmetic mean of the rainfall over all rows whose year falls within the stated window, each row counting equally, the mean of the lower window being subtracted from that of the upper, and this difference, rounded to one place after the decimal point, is -3.0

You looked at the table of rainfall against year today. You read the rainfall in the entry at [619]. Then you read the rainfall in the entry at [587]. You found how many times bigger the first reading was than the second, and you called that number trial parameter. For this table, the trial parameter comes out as 1.06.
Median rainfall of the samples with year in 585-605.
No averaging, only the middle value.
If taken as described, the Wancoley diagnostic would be 142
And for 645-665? 138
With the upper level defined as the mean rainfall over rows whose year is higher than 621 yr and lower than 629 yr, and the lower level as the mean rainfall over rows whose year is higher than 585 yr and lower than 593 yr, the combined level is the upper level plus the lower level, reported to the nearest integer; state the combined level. 285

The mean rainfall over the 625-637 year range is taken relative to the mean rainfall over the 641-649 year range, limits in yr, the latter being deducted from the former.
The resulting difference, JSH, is 1.2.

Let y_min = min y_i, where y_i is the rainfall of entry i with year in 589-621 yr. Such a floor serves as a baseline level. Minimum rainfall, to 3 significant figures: 136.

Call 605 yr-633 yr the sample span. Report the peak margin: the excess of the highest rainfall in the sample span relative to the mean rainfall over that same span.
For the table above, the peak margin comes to 17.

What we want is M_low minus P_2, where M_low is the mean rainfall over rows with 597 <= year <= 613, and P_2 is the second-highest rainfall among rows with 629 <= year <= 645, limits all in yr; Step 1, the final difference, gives 0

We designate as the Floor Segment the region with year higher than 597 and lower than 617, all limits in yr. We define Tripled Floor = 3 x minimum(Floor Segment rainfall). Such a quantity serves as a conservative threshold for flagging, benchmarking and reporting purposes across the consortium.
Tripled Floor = 408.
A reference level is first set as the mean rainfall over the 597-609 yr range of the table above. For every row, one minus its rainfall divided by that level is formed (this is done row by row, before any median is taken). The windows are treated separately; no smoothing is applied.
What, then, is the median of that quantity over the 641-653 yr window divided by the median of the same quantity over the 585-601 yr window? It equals -2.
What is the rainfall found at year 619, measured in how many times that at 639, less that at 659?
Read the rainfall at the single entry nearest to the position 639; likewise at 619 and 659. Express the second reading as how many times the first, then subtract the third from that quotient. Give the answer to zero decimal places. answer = -140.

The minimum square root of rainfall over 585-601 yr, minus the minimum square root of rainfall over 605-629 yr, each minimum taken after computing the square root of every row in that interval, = -0.17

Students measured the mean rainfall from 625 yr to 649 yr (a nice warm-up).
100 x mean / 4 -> 3517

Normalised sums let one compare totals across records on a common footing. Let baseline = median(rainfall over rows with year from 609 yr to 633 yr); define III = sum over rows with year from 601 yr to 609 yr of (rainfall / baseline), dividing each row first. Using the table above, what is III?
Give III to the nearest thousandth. 1.986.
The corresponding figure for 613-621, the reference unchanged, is 2.202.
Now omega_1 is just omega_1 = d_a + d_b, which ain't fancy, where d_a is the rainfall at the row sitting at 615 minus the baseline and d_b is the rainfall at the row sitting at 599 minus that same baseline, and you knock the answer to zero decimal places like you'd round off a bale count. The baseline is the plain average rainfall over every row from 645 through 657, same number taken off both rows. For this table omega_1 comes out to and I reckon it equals 25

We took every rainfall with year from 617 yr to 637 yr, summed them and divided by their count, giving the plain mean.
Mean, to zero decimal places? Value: 144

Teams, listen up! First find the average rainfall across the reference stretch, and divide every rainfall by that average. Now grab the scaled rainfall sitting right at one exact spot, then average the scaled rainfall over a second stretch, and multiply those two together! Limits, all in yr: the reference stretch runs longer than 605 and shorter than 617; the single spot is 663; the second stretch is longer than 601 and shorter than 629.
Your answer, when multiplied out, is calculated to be 0.98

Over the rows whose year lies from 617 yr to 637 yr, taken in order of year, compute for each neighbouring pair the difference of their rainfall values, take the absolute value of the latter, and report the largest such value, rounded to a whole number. 13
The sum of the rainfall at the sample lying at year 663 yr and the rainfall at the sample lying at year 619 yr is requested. 301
